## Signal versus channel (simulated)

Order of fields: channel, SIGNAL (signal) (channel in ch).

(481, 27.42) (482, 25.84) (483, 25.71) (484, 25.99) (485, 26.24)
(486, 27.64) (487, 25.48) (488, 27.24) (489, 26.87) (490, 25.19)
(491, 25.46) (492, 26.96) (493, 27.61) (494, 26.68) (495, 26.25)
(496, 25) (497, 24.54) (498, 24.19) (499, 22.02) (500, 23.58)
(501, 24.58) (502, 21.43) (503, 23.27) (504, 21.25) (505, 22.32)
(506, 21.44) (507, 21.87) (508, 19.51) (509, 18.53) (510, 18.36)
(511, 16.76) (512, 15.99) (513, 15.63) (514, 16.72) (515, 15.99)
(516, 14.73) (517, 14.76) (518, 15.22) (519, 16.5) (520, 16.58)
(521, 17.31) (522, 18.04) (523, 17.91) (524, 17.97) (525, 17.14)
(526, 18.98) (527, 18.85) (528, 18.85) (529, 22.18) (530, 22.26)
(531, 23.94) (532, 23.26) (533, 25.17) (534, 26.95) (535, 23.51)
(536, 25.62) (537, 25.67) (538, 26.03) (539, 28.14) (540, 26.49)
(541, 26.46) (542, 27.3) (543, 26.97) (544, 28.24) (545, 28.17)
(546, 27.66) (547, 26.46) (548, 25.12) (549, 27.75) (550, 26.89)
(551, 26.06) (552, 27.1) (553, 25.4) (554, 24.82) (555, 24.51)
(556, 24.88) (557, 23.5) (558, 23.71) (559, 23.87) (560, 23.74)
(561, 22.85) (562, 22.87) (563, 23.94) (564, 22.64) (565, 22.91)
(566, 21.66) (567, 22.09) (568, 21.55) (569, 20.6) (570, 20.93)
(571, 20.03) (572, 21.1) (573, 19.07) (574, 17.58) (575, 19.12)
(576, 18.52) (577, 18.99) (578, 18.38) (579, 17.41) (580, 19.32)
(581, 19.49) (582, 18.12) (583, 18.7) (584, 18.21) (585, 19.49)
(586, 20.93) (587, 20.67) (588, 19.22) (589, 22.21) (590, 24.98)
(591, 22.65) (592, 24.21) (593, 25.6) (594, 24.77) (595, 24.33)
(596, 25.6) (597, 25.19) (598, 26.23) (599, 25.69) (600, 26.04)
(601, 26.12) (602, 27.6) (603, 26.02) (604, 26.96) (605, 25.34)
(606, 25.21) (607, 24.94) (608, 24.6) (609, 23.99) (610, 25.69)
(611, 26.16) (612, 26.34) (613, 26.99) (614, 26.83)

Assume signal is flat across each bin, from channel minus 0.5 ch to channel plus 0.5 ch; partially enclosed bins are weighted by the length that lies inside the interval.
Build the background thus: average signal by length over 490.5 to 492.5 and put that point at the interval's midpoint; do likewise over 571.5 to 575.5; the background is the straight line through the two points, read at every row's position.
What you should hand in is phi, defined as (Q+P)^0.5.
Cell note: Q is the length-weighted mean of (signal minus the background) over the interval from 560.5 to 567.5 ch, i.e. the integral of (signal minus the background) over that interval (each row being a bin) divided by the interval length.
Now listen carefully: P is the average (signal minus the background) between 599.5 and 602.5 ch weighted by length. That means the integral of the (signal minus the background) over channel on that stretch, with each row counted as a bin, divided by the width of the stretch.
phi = 3.5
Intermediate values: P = 10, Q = 3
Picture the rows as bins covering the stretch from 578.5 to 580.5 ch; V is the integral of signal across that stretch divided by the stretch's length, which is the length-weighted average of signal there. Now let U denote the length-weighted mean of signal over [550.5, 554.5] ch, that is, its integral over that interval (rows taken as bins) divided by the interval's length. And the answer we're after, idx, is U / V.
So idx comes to 1.41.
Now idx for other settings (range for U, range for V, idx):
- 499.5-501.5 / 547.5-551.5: 0.91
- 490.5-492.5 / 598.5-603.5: 1.00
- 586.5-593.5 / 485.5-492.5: 0.86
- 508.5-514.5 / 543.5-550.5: 0.63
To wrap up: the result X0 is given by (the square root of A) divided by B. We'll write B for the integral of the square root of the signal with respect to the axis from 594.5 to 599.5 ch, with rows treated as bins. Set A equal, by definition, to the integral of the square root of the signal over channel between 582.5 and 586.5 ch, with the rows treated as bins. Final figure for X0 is 0.17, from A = 18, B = 25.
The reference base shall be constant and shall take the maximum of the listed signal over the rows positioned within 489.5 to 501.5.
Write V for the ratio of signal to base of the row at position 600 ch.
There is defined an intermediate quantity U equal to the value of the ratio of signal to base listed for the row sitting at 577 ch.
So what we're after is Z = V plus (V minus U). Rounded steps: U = 0.69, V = 0.94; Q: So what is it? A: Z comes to 1.20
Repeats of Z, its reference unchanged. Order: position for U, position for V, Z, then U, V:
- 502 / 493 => 1.22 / 0.78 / 1.00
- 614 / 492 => 0.98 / 0.97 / 0.98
